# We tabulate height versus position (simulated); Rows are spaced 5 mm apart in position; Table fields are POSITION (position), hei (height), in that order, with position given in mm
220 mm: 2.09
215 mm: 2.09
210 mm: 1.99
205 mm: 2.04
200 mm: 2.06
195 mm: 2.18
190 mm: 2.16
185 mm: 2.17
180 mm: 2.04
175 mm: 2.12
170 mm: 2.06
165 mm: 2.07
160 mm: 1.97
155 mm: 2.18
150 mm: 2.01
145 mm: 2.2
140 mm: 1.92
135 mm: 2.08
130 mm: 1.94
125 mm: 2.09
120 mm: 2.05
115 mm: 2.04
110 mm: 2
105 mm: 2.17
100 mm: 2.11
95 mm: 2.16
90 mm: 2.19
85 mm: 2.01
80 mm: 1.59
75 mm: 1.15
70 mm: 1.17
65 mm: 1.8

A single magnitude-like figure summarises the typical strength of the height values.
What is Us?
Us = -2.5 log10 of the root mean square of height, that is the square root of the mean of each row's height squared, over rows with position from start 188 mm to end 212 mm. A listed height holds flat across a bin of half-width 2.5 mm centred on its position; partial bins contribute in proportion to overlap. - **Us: -0.799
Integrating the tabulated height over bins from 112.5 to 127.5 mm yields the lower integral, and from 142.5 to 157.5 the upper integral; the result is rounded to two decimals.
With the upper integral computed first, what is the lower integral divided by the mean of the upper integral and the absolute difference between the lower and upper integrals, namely 1.87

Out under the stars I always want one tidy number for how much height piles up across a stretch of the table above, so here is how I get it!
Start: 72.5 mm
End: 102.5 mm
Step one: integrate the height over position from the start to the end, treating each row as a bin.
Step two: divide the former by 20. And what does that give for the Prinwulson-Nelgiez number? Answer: 2.8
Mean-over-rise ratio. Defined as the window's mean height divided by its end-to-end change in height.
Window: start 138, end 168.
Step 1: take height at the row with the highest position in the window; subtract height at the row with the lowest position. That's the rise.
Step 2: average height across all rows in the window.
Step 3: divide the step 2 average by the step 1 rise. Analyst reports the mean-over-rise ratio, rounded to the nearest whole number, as 14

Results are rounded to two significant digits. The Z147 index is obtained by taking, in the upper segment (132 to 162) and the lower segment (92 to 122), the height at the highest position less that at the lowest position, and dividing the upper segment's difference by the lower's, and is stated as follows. 1.0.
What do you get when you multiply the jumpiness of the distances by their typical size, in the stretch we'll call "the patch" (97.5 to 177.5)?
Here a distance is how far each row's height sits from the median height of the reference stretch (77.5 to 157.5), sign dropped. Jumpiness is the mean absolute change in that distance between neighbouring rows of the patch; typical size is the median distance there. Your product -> 0.0030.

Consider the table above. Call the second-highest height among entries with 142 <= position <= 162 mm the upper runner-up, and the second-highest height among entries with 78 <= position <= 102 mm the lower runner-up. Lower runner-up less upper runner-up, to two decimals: -0.02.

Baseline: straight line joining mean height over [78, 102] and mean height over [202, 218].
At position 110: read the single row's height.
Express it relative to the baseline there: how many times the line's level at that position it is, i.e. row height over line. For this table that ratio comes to 0.99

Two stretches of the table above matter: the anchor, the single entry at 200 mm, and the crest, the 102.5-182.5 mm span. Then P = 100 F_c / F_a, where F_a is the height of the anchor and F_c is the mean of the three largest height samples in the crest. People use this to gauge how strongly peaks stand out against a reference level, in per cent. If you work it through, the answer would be 106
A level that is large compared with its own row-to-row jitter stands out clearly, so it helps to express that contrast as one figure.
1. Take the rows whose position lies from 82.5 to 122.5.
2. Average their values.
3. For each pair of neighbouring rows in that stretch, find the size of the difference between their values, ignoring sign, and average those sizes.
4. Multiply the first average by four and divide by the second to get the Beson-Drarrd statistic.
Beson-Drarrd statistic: 108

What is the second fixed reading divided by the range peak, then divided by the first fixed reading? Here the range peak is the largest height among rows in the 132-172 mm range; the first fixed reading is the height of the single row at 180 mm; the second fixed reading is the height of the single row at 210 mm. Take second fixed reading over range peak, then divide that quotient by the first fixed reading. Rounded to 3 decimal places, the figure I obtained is 0.443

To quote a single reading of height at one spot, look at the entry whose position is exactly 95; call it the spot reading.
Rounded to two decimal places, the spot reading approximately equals 2.16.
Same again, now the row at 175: 2.12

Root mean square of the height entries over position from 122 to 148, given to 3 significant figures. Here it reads 2.05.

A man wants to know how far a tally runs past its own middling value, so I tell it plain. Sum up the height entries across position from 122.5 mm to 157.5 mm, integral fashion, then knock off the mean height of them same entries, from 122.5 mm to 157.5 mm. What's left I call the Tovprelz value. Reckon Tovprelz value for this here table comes 70.0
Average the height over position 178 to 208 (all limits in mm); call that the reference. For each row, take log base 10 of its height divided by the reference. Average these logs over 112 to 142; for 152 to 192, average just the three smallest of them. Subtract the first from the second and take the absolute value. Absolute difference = 0.001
